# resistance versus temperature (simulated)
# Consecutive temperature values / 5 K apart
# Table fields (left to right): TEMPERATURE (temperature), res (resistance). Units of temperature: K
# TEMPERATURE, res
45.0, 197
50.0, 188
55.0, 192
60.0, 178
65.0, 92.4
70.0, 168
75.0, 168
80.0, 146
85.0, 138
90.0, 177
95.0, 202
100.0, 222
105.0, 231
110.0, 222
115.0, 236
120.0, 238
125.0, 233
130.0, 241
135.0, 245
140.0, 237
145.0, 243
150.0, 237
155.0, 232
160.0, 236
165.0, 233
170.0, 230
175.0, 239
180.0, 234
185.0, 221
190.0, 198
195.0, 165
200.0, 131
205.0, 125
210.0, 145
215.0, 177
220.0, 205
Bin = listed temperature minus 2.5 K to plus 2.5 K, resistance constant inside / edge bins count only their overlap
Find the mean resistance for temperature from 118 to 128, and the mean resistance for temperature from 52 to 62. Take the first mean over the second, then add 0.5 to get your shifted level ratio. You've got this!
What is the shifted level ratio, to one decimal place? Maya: 1.8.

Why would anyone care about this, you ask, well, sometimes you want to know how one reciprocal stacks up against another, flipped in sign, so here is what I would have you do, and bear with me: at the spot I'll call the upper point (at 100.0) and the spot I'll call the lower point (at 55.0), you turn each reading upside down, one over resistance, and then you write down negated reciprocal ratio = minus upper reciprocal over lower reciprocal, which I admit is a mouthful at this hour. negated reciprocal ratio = -0.86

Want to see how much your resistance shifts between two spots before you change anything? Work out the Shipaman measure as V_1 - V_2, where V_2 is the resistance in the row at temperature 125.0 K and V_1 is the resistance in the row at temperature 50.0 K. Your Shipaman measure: -45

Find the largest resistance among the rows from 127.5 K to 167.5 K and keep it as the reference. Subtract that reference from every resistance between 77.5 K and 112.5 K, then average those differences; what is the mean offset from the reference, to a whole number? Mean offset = -54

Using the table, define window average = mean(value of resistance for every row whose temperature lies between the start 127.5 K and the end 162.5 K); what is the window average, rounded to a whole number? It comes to 239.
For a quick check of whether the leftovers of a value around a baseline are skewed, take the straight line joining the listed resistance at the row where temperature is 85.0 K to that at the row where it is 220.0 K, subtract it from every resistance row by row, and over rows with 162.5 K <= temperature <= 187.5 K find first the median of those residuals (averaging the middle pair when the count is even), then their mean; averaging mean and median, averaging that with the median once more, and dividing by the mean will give 1.02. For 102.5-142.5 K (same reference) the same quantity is 1.03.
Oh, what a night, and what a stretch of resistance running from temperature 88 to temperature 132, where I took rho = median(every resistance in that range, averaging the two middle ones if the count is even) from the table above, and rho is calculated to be 231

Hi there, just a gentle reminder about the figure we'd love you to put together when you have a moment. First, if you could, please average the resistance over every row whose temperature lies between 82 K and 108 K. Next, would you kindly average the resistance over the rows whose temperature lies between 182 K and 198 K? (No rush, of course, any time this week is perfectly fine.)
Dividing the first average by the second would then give 1.00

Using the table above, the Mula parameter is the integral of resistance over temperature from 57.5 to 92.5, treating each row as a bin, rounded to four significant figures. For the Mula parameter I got 5337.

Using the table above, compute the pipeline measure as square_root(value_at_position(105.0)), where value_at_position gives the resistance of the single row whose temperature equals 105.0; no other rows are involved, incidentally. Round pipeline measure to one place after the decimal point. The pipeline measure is 15.2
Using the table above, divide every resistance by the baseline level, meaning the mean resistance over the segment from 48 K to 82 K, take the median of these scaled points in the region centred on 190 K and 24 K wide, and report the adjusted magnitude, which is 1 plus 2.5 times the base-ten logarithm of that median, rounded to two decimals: 1.22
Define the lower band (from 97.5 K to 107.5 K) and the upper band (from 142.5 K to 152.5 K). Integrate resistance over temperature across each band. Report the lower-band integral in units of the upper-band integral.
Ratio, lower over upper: 0.94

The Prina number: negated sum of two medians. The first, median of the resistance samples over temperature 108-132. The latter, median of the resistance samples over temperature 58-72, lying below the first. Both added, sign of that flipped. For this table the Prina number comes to -404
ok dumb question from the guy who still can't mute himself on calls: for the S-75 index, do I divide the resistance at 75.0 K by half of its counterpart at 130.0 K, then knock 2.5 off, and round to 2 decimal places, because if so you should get -1.11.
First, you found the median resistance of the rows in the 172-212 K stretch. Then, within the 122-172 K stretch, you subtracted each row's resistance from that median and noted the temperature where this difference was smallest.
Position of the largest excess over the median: 135.0 K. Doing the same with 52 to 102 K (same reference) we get 100.0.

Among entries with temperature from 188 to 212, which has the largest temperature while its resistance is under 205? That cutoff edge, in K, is 210.0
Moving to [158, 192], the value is 190.0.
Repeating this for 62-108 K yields 95.0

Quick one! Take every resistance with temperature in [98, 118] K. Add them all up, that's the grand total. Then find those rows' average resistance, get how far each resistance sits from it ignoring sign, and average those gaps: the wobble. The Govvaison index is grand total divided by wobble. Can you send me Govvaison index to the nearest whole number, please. 158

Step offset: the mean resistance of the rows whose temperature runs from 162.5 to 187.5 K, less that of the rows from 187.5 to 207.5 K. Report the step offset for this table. 77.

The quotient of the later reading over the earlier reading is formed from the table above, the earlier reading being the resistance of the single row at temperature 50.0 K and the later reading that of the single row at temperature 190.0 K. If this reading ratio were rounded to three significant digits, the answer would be 1.05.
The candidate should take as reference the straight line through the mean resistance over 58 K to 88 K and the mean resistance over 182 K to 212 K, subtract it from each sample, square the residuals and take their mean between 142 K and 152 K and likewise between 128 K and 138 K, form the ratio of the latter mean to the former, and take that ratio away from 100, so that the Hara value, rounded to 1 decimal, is 98.9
